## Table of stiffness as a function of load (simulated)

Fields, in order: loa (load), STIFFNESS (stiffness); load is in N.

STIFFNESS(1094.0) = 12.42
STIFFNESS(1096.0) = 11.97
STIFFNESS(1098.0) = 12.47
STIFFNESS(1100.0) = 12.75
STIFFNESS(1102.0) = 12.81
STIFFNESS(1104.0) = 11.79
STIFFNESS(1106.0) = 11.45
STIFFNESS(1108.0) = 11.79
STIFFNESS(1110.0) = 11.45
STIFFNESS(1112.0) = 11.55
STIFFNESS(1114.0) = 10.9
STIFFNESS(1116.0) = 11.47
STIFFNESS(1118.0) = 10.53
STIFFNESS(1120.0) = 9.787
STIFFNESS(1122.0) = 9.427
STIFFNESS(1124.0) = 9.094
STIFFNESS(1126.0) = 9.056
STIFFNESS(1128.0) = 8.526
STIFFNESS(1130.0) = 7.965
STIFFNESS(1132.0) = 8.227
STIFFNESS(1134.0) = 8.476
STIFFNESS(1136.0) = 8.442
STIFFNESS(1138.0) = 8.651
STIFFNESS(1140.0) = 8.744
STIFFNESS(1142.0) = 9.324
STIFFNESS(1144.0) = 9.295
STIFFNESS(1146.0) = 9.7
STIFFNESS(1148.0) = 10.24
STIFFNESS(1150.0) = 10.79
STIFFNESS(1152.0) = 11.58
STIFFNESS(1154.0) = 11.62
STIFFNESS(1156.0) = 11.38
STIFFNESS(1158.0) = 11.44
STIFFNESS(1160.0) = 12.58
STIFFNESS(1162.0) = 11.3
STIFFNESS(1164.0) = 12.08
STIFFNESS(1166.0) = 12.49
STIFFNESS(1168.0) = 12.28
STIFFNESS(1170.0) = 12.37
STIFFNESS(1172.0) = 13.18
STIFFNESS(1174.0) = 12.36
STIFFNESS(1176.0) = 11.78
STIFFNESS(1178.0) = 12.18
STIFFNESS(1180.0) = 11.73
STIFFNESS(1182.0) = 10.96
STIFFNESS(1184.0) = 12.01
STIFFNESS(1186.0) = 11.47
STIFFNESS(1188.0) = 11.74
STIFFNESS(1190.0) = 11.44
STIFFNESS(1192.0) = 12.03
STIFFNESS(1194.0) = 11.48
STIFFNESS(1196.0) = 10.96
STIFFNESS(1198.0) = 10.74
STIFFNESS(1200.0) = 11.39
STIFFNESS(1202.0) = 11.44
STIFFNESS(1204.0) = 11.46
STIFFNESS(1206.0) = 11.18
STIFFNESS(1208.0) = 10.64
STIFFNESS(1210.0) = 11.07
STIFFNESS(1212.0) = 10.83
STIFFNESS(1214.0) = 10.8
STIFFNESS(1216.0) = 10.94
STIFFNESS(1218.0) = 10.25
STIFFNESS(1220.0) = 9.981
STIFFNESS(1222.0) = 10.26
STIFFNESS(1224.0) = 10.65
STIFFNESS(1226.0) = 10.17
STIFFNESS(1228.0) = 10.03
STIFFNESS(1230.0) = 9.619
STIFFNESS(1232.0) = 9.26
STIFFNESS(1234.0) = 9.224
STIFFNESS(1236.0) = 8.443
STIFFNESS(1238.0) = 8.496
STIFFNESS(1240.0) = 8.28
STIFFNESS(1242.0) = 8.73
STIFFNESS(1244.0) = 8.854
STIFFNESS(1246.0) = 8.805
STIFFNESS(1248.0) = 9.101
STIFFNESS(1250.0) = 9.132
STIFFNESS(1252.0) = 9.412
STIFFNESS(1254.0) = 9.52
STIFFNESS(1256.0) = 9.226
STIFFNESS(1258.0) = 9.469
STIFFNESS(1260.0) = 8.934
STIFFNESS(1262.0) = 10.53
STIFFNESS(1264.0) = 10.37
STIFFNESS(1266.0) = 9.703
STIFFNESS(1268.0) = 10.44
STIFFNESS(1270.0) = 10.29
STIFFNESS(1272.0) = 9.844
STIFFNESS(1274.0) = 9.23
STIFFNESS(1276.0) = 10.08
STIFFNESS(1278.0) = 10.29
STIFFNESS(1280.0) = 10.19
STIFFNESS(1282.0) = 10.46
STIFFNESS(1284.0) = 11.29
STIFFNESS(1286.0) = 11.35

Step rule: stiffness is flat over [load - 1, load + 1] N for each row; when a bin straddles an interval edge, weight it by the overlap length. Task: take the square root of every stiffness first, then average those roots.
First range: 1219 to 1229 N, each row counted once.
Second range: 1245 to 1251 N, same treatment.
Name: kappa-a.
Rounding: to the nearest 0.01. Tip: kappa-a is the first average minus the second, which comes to 0.19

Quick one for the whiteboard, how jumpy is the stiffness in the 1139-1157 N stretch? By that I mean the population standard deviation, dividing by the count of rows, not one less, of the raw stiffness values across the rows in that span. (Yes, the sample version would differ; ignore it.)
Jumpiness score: 1.0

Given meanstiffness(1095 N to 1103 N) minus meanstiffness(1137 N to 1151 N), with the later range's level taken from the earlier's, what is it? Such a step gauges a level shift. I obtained 3.0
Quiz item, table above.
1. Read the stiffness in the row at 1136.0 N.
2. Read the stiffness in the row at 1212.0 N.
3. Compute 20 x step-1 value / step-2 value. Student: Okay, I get 16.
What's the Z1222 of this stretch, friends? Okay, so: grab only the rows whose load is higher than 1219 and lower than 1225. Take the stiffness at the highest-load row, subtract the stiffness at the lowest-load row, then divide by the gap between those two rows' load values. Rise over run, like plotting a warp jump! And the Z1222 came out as 0.17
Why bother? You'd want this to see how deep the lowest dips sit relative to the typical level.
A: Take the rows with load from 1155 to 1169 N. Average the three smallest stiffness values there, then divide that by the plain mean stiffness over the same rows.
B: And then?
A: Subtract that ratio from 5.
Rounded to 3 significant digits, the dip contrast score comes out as 4.05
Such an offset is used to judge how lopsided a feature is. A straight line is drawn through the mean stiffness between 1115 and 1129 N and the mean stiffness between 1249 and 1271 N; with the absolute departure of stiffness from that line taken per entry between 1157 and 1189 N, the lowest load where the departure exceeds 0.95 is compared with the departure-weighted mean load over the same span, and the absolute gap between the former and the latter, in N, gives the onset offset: 14.4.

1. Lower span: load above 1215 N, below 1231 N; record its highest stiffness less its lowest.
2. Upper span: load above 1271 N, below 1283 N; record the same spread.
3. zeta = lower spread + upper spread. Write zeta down 2.55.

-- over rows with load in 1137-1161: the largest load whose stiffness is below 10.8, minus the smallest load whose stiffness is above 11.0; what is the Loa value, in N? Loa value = -2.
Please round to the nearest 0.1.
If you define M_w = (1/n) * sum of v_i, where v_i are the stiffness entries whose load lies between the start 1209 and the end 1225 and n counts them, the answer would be 10.6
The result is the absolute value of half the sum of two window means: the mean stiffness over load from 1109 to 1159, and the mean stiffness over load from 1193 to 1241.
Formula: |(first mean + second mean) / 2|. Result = 10.1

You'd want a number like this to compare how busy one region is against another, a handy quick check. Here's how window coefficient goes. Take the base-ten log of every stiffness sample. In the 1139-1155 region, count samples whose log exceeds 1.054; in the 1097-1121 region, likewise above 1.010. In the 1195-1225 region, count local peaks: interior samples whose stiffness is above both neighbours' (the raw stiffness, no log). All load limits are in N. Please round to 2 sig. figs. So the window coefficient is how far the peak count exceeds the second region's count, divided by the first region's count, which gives -4.0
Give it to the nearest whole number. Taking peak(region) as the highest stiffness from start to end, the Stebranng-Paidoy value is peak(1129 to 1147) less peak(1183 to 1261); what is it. -2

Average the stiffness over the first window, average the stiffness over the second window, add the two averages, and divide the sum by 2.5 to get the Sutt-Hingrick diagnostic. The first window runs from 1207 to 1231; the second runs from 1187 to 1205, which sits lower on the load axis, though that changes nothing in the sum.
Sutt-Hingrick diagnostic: 8.74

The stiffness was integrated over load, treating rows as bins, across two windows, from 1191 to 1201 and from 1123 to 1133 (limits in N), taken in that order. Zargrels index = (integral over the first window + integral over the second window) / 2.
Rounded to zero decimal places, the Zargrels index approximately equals 99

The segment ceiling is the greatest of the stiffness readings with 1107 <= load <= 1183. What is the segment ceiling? 13.18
